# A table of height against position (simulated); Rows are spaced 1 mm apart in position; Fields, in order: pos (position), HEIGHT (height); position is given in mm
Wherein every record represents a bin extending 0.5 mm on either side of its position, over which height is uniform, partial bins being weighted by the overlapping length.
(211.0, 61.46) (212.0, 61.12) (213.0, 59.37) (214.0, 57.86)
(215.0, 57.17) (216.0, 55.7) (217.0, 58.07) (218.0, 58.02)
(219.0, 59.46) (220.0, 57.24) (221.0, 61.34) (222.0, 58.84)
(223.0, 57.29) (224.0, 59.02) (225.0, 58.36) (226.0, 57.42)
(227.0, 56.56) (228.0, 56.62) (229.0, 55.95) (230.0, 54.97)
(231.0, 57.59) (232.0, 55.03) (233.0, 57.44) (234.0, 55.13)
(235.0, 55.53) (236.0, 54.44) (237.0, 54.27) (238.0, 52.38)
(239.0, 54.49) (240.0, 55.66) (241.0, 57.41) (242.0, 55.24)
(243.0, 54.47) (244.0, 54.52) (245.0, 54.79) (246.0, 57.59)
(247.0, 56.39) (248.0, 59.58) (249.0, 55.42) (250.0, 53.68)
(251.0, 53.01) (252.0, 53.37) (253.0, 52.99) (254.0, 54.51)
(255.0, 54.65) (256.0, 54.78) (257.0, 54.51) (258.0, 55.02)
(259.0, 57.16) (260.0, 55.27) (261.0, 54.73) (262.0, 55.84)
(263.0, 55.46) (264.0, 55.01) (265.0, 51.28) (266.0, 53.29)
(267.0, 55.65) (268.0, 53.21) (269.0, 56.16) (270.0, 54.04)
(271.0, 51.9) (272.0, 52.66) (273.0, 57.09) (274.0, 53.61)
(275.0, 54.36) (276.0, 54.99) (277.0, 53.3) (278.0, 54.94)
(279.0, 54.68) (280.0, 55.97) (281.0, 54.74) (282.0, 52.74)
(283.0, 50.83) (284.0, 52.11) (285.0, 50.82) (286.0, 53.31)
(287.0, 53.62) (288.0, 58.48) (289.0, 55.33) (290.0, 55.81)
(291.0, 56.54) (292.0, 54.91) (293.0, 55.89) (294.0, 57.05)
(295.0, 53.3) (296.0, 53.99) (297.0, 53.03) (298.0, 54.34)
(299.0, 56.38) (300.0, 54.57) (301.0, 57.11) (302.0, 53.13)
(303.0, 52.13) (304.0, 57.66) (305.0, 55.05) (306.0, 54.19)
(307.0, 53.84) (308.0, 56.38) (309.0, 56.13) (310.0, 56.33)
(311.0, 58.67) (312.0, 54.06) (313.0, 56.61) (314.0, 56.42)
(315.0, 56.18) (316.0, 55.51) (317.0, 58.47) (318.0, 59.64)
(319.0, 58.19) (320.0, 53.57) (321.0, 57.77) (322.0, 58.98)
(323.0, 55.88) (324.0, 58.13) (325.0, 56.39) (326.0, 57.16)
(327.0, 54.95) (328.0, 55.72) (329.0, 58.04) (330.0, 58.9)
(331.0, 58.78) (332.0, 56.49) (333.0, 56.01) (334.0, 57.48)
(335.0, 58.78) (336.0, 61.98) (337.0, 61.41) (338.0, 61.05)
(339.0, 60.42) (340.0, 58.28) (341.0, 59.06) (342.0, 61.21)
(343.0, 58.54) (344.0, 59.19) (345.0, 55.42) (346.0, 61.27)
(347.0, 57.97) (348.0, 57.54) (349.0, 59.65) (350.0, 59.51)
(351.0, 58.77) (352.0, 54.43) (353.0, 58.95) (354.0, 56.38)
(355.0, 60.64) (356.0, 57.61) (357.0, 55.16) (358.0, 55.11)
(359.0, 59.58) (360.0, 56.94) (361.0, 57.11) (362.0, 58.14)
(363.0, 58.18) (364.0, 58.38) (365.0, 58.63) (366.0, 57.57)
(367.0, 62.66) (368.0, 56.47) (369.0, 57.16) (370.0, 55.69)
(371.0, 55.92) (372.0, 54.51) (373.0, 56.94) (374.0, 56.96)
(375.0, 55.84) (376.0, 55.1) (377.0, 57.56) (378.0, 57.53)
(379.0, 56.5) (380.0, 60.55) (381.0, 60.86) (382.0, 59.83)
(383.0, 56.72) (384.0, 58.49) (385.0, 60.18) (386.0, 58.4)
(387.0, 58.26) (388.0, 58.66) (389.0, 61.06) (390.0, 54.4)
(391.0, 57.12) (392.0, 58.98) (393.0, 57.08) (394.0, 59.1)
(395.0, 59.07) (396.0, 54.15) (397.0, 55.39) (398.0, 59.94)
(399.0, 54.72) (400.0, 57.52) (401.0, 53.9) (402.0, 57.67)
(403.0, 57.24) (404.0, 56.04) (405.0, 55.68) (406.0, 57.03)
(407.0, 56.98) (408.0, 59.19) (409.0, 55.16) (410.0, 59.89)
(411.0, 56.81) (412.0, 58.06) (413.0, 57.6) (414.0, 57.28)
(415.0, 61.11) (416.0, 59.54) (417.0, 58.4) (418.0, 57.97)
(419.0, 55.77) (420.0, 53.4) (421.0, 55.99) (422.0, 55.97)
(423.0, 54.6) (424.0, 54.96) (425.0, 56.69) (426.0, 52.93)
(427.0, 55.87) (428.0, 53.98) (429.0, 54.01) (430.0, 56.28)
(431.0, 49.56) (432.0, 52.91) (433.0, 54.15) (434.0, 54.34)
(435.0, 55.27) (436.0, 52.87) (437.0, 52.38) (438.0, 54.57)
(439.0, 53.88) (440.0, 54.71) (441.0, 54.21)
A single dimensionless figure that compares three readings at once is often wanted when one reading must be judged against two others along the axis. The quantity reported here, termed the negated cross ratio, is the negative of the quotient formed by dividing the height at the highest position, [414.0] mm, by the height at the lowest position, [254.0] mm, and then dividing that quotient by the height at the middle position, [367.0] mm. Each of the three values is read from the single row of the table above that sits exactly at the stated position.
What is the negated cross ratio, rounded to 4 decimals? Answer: -0.0168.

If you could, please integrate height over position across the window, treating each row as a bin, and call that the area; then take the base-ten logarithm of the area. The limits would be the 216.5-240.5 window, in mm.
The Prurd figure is 3.13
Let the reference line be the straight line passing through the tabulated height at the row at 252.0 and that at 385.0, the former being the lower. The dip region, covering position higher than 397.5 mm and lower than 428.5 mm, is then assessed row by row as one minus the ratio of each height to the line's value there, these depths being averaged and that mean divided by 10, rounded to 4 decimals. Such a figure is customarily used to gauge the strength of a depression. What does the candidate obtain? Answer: 0.0080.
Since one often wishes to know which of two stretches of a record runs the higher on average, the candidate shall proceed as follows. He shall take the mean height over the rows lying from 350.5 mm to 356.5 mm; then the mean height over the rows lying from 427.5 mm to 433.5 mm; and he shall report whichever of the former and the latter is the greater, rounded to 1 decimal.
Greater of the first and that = 57.8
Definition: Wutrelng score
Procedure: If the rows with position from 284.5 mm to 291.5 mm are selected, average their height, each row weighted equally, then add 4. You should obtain 59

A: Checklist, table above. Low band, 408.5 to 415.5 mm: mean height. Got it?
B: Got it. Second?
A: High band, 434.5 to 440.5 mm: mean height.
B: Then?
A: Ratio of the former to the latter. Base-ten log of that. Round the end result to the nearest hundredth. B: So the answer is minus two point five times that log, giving -0.08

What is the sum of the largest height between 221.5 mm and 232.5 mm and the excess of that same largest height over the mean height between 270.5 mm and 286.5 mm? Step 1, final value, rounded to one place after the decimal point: 64.4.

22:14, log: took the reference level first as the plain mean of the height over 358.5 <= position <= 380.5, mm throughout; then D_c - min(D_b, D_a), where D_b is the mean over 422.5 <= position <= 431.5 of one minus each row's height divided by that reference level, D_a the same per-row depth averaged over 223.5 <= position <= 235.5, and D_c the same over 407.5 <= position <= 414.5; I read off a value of -0.02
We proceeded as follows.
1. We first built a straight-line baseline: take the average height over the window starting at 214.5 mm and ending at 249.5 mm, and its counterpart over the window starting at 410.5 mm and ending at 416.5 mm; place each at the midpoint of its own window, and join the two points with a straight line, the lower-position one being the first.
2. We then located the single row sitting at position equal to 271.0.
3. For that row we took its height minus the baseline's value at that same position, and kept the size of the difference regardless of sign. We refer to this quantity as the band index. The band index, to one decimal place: 5.1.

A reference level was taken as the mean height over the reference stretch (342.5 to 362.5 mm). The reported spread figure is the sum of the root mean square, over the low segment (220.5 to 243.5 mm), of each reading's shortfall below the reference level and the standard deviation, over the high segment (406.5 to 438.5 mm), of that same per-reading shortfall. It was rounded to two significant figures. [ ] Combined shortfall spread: 5.0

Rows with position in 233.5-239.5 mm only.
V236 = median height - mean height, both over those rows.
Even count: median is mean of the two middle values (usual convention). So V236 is 0.092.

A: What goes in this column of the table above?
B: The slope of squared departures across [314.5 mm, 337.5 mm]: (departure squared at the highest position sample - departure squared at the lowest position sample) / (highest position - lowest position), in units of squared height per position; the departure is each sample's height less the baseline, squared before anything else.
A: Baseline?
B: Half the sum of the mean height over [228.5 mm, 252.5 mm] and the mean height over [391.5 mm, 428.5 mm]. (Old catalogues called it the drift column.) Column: 1.3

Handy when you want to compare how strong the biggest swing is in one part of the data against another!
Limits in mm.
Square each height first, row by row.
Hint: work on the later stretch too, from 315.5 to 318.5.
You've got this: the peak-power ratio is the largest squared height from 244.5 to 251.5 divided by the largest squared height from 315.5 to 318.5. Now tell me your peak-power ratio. 1.00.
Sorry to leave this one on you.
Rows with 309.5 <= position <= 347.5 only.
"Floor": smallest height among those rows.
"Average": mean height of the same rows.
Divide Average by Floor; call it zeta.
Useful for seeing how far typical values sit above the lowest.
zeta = 1.08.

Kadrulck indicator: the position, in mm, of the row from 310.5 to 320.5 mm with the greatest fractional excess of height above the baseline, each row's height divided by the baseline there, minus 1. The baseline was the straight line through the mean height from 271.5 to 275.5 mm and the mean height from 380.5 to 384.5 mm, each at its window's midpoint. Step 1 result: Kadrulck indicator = 318.0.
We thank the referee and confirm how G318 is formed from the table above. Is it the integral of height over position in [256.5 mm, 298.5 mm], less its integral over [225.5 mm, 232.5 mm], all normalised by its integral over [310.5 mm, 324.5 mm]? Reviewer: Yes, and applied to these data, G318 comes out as 2.4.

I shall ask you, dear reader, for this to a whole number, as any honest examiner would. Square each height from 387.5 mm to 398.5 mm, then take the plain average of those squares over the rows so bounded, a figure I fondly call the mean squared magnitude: 3337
